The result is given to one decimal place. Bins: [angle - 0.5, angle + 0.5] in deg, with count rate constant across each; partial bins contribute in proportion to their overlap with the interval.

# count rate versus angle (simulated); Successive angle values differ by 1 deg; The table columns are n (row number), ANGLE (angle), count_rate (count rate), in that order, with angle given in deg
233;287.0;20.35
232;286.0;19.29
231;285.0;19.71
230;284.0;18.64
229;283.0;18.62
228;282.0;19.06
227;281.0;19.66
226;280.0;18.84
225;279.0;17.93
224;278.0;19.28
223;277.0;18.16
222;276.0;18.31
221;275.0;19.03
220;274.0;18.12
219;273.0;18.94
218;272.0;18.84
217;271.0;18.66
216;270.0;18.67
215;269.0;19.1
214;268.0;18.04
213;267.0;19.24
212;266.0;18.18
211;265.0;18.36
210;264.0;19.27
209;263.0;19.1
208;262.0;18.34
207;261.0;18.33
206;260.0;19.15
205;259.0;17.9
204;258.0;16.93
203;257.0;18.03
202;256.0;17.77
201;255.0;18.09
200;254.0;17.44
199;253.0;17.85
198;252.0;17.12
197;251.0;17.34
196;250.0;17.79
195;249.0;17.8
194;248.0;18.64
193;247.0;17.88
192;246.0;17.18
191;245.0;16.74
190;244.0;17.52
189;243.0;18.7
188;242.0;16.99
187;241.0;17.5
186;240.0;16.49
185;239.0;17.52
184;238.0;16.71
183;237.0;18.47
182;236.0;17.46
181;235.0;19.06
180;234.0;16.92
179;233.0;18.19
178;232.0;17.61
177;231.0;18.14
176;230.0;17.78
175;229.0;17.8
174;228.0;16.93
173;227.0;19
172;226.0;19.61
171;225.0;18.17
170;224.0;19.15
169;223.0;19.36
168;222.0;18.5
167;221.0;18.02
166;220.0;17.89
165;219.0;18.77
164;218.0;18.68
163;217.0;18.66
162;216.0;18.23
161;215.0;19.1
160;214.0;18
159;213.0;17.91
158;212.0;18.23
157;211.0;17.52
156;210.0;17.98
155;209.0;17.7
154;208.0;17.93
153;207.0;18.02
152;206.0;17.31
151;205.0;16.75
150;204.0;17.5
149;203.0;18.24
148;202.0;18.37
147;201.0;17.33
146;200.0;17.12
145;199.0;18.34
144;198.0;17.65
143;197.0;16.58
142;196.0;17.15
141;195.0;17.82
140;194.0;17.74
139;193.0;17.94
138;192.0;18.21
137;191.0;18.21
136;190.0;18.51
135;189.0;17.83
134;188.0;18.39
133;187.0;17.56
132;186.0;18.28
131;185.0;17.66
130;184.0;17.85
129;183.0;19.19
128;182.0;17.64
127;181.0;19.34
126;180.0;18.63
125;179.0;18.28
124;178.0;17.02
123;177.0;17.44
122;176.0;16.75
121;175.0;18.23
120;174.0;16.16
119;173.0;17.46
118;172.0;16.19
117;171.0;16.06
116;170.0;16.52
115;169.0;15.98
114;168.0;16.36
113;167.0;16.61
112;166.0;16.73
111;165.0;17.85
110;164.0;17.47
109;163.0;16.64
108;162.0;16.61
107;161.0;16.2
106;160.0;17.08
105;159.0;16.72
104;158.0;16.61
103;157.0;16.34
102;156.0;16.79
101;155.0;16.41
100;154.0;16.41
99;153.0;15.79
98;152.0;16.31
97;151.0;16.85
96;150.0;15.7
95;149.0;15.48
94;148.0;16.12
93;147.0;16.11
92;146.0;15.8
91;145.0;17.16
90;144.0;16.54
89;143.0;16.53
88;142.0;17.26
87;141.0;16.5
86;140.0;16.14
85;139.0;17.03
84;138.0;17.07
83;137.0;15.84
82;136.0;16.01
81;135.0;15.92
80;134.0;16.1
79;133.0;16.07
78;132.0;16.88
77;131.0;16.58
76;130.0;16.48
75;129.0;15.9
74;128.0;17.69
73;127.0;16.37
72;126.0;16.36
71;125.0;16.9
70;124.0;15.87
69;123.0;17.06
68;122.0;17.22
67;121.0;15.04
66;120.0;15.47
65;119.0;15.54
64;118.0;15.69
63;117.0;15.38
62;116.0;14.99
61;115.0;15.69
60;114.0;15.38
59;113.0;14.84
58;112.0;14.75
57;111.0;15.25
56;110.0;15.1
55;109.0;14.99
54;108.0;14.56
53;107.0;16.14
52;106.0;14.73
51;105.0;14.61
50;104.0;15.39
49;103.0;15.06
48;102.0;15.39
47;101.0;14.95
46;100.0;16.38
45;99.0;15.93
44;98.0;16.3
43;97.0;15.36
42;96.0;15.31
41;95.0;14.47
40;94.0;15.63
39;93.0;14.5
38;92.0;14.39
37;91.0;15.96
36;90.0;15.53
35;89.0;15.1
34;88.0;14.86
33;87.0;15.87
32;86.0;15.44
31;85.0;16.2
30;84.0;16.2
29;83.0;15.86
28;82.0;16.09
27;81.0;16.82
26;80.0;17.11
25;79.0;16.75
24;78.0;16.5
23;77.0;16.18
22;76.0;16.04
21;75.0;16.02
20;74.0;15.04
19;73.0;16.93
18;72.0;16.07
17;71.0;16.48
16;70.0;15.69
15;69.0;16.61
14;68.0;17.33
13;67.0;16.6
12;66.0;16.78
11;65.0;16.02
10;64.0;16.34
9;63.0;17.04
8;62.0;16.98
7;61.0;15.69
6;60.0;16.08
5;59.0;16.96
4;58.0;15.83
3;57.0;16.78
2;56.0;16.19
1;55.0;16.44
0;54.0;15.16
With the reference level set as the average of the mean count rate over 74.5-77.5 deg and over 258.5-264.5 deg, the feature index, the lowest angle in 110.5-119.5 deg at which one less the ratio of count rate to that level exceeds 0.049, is 111.0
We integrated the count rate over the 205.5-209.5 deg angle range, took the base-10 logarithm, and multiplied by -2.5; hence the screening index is -4.6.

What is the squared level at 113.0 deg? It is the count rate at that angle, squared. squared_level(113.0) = 220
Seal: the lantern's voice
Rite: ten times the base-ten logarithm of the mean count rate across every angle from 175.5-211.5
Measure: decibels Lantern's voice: 12.5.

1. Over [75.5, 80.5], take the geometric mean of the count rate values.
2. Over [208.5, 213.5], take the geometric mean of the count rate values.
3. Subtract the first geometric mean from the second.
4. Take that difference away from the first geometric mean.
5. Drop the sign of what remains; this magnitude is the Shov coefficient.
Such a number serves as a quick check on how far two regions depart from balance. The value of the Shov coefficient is 15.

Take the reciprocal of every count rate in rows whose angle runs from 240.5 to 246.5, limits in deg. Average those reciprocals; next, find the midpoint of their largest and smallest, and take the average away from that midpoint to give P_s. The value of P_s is -0.0008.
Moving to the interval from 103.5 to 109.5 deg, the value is -0.0011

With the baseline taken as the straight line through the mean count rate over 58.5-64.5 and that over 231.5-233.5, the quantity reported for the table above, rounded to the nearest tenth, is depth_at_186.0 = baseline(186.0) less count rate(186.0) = -0.8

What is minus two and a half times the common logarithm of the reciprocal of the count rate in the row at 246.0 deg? 3.09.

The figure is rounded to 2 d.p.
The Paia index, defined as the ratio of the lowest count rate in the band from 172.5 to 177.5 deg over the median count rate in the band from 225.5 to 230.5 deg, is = 0.91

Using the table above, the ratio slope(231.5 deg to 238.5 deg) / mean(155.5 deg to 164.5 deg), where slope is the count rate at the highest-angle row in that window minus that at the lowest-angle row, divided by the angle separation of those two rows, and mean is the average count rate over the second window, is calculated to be -0.0090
